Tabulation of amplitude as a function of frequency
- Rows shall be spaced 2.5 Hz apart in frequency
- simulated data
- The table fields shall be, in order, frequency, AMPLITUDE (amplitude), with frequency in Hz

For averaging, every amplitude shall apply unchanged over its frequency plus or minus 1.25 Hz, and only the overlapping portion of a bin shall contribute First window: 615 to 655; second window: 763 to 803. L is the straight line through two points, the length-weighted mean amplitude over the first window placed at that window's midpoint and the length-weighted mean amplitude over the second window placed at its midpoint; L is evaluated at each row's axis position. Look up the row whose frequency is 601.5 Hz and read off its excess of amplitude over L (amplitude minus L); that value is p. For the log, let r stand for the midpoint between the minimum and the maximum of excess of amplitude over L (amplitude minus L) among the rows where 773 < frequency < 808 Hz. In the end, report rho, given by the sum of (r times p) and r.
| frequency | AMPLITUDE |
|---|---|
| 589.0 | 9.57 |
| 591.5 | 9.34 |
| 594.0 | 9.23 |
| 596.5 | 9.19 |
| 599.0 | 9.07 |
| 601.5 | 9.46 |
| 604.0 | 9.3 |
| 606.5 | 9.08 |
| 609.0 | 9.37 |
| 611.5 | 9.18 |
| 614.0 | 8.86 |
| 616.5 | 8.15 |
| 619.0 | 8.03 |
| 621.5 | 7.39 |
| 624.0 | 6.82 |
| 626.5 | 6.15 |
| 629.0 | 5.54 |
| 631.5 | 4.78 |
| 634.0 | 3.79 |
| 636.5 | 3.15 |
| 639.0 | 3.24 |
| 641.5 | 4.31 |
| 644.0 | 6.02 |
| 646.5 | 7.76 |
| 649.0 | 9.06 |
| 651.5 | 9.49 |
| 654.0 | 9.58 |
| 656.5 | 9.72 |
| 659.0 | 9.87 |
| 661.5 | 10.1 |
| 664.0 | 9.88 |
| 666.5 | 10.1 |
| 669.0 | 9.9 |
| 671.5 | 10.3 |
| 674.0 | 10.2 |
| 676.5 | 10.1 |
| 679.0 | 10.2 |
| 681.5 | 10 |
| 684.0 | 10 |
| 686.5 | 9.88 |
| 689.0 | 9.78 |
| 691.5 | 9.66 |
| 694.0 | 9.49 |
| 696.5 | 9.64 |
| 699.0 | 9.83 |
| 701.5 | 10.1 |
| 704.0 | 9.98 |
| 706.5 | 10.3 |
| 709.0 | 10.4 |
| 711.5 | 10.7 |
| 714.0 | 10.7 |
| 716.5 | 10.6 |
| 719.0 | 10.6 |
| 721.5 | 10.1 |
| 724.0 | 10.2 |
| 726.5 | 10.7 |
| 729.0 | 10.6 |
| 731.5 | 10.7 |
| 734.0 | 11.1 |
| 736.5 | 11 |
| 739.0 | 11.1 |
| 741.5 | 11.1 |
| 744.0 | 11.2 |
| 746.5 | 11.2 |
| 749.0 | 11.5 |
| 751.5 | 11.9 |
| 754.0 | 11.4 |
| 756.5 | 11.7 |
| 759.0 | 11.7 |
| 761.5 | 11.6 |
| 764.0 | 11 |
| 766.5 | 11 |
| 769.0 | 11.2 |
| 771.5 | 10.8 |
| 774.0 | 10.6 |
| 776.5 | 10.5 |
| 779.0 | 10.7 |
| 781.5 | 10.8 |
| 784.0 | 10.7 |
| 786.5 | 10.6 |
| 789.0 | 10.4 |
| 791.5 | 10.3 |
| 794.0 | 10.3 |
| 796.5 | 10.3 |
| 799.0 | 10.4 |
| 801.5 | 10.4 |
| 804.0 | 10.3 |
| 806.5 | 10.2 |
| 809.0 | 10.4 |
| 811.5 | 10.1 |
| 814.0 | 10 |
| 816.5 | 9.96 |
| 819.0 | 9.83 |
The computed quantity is -2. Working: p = 4.0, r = -0.42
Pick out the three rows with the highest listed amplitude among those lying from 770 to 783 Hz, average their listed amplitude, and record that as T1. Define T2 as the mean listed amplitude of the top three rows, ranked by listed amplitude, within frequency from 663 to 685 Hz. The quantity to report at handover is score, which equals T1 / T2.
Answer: 1.05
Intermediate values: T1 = 10.8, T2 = 10.2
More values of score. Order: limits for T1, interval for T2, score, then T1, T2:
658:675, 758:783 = 0.89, 10.2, 11.5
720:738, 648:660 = 1.12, 10.9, 9.7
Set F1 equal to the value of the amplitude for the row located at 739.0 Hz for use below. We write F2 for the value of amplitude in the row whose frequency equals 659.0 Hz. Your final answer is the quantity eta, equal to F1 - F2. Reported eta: 1.2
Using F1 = 11.1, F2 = 9.87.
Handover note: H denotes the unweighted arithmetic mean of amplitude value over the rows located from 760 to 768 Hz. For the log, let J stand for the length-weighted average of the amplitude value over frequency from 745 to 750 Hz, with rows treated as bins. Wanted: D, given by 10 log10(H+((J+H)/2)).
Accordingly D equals 13.52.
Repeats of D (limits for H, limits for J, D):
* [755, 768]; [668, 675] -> 13.46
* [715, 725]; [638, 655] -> 12.81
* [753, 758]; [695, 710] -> 13.49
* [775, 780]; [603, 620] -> 13.08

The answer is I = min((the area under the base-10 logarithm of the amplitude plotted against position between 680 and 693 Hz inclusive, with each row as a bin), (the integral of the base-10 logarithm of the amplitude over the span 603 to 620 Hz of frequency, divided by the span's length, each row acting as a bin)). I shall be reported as 0.95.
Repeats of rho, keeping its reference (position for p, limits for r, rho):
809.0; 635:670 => 0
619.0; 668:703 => 6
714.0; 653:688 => 7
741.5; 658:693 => 6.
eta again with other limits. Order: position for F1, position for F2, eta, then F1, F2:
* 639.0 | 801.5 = -7.2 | 3.24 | 10.4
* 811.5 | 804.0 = -0.2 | 10.1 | 10.3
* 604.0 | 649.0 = 0.2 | 9.3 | 9.06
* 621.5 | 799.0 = -3.0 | 7.39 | 10.4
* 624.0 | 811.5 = -3.3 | 6.82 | 10.1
